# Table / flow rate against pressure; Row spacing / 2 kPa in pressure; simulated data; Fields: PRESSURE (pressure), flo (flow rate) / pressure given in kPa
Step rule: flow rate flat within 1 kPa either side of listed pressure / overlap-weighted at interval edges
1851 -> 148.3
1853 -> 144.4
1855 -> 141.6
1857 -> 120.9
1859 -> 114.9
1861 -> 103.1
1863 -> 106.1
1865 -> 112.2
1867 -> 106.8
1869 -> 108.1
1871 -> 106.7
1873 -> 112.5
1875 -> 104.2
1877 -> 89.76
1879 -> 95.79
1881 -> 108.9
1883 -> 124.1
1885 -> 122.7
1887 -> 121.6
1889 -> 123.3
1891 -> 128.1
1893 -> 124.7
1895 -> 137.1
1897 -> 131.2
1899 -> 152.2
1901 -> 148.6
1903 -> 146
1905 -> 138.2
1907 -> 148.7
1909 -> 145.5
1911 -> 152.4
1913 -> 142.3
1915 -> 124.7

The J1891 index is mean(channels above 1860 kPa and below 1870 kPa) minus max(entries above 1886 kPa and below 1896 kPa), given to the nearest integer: -30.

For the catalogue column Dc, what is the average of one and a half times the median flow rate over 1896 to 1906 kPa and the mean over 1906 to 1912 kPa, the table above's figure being 184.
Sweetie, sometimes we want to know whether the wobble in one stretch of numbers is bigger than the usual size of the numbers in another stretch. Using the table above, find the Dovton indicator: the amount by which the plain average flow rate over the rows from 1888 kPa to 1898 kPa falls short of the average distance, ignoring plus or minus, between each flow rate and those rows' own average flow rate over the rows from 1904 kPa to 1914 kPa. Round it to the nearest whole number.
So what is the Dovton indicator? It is -125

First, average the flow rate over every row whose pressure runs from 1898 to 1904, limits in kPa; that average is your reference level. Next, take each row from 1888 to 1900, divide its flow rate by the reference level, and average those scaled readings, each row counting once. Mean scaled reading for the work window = 0.89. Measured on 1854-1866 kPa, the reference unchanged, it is 0.78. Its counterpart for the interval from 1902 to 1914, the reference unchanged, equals 0.98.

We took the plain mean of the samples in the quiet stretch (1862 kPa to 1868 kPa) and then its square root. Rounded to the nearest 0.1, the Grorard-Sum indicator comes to 10.4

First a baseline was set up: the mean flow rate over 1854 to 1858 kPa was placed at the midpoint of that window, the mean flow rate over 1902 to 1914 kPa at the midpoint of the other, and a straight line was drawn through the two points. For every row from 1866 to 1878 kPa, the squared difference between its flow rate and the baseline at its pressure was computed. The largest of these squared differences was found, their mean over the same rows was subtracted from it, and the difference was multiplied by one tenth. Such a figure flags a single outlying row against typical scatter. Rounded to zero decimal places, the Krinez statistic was 121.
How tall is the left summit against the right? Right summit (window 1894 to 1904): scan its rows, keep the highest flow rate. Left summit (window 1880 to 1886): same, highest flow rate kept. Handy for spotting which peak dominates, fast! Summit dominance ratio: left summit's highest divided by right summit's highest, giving 0.82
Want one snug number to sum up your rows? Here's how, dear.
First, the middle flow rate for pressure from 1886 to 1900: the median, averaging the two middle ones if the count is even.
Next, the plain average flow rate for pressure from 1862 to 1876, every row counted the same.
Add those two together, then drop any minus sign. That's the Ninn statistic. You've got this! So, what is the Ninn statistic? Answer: 236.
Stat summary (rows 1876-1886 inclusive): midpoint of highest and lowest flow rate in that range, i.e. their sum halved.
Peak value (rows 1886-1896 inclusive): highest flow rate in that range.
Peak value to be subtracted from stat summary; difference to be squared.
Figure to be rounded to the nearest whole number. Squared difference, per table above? 910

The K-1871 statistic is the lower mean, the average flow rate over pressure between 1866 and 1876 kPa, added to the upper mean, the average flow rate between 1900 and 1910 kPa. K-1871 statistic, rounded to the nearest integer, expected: 253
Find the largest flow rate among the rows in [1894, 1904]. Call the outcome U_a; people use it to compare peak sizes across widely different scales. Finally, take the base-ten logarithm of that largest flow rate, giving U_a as 2.18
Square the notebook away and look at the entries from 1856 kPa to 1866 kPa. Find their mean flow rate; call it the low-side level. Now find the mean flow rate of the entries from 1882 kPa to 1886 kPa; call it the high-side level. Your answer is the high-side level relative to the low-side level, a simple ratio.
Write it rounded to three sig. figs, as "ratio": 1.11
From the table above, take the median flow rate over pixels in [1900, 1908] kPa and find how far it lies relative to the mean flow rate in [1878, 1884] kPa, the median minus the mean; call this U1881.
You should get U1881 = 38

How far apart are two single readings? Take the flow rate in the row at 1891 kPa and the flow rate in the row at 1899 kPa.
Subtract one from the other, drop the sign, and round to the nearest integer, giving 24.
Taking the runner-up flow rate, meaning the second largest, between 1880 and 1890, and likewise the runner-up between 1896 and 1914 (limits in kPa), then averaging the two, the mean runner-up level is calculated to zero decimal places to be 138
